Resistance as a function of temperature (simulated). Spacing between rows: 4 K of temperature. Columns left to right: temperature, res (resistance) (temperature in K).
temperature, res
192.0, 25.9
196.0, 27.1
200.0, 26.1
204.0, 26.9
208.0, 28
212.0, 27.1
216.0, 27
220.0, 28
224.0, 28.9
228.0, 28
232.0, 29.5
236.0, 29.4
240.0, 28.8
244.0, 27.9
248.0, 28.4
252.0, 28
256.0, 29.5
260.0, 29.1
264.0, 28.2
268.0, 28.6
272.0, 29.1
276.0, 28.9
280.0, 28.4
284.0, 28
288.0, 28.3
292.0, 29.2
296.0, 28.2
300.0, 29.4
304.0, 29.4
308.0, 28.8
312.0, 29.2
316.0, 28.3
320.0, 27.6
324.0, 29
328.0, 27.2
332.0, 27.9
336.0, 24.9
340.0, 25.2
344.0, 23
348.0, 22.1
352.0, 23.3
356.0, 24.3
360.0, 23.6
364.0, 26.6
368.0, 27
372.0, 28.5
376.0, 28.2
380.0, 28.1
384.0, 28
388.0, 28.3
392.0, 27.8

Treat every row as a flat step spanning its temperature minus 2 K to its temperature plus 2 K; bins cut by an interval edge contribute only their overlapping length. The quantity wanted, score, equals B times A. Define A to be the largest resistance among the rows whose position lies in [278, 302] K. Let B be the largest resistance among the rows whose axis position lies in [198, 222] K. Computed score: 823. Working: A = 29.4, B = 28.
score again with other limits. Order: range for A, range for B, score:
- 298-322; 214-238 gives 867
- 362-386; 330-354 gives 795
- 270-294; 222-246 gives 861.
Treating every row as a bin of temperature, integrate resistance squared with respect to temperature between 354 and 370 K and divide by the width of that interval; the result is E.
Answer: 646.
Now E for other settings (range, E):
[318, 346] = 701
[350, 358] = 567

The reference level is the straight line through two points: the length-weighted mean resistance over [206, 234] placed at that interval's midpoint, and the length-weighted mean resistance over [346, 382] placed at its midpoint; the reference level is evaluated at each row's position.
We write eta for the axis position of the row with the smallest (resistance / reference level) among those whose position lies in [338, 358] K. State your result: 348.0 K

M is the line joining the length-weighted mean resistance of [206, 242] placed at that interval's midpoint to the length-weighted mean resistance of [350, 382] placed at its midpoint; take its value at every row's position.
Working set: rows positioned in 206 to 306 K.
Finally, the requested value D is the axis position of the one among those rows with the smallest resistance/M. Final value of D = 216.0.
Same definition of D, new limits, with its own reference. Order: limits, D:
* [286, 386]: 348.0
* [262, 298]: 264.0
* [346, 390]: 348.0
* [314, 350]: 348.0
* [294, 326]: 320.0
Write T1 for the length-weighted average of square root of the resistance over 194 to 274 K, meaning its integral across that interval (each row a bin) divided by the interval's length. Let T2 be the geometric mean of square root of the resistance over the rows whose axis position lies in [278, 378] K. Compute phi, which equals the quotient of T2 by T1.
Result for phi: 0.98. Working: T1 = 5.308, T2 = 5.19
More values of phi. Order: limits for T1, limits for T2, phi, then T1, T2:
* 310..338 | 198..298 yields 1.01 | 5.264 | 5.32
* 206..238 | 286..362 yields 0.97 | 5.313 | 5.16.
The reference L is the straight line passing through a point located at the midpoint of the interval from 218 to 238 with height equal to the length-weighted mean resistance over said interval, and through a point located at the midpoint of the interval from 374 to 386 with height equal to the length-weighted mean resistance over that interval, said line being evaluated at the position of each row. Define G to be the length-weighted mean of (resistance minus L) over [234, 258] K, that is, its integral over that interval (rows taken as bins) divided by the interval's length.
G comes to 0.0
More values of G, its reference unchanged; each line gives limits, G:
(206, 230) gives -1.0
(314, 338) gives -0.9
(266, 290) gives 0.0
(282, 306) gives 0.3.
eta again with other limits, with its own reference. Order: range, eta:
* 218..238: 220.0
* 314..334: 328.0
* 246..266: 252.0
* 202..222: 204.0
